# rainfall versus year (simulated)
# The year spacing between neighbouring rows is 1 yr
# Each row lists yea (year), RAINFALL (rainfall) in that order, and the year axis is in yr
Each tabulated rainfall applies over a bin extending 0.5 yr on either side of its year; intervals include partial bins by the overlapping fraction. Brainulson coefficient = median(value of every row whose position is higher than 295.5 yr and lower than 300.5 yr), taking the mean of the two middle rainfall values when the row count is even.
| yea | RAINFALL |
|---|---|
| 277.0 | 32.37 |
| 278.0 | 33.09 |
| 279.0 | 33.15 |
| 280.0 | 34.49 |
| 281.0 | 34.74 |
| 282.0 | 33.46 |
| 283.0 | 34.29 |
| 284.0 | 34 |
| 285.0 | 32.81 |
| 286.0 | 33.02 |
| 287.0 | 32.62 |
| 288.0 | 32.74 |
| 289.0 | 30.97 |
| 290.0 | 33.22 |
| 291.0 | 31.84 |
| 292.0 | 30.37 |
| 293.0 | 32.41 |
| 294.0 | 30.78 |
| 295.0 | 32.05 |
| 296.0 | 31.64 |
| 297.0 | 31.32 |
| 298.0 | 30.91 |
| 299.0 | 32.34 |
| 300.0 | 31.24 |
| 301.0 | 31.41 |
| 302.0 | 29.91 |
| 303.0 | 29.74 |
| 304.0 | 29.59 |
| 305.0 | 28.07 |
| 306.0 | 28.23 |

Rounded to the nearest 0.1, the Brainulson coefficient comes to 31.3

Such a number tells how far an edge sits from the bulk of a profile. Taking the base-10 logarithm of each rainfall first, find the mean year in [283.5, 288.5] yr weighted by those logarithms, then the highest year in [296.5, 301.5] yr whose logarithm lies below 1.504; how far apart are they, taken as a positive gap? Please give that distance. 15.0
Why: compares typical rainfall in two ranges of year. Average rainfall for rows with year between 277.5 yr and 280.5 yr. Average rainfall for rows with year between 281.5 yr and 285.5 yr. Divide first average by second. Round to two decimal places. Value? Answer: 1.00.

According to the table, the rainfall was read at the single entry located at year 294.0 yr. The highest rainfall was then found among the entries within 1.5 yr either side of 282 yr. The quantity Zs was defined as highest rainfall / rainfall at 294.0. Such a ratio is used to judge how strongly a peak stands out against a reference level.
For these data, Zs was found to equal 1.13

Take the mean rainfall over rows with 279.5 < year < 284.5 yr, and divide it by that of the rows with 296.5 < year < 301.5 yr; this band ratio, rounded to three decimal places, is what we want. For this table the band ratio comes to 1.088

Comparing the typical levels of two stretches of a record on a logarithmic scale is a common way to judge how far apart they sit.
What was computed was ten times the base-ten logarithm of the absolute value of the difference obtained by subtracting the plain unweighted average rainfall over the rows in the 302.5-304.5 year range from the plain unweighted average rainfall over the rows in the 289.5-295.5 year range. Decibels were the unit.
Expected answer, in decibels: 3.2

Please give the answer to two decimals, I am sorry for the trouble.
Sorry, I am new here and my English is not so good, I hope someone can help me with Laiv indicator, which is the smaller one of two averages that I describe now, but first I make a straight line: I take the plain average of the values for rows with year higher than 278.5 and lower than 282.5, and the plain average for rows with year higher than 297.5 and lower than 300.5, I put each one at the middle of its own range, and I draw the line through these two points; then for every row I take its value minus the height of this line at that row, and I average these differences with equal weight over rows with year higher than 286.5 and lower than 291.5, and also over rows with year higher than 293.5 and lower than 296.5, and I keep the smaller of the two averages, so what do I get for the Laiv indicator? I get -0.55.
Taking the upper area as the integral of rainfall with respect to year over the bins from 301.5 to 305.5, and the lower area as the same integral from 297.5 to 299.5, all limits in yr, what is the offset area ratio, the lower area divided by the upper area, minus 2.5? -2.0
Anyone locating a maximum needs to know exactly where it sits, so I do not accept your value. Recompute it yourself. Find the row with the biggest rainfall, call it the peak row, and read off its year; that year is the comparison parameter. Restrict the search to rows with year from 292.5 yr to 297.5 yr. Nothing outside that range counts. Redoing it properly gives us 293.0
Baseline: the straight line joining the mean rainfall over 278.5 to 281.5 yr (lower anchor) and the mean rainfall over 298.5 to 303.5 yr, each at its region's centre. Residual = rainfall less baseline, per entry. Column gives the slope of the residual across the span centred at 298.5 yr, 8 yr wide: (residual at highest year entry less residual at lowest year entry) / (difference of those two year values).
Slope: -0.15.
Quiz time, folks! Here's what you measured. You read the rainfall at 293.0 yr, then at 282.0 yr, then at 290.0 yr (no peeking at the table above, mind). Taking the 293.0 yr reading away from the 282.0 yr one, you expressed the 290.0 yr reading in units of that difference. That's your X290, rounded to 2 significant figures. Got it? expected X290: 32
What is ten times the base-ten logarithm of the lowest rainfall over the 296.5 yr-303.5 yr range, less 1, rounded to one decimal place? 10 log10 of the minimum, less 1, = 13.7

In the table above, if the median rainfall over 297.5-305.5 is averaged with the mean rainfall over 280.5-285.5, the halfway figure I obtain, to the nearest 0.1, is 32.1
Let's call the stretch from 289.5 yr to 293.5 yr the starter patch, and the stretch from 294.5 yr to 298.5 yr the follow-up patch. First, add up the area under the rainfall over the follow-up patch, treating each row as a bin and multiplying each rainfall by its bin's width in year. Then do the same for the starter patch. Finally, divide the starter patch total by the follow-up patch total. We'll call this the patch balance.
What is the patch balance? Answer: 1.02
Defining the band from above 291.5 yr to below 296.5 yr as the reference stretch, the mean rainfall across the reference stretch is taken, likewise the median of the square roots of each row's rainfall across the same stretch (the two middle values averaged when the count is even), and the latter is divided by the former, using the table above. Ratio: 0.179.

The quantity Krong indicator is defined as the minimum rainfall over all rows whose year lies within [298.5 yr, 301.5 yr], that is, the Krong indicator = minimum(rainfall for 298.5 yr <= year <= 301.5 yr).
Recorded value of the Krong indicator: 31.24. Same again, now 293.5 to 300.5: 30.78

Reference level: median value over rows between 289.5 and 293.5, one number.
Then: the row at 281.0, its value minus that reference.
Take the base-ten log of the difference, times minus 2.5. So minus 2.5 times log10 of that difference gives -1.0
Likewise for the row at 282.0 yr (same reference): -0.3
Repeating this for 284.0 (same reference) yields -0.7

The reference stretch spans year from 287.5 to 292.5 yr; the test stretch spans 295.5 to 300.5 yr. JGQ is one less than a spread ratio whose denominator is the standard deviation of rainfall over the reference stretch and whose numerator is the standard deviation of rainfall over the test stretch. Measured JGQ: -0.54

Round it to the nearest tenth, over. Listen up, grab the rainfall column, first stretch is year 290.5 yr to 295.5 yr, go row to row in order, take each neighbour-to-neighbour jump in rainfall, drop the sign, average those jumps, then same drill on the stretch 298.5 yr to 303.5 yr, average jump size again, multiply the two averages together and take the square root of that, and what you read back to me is 1.1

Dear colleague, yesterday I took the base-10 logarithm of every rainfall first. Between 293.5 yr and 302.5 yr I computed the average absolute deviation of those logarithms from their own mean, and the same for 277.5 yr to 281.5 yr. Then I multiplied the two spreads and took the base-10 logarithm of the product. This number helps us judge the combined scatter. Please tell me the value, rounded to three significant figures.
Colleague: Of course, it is -4.16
